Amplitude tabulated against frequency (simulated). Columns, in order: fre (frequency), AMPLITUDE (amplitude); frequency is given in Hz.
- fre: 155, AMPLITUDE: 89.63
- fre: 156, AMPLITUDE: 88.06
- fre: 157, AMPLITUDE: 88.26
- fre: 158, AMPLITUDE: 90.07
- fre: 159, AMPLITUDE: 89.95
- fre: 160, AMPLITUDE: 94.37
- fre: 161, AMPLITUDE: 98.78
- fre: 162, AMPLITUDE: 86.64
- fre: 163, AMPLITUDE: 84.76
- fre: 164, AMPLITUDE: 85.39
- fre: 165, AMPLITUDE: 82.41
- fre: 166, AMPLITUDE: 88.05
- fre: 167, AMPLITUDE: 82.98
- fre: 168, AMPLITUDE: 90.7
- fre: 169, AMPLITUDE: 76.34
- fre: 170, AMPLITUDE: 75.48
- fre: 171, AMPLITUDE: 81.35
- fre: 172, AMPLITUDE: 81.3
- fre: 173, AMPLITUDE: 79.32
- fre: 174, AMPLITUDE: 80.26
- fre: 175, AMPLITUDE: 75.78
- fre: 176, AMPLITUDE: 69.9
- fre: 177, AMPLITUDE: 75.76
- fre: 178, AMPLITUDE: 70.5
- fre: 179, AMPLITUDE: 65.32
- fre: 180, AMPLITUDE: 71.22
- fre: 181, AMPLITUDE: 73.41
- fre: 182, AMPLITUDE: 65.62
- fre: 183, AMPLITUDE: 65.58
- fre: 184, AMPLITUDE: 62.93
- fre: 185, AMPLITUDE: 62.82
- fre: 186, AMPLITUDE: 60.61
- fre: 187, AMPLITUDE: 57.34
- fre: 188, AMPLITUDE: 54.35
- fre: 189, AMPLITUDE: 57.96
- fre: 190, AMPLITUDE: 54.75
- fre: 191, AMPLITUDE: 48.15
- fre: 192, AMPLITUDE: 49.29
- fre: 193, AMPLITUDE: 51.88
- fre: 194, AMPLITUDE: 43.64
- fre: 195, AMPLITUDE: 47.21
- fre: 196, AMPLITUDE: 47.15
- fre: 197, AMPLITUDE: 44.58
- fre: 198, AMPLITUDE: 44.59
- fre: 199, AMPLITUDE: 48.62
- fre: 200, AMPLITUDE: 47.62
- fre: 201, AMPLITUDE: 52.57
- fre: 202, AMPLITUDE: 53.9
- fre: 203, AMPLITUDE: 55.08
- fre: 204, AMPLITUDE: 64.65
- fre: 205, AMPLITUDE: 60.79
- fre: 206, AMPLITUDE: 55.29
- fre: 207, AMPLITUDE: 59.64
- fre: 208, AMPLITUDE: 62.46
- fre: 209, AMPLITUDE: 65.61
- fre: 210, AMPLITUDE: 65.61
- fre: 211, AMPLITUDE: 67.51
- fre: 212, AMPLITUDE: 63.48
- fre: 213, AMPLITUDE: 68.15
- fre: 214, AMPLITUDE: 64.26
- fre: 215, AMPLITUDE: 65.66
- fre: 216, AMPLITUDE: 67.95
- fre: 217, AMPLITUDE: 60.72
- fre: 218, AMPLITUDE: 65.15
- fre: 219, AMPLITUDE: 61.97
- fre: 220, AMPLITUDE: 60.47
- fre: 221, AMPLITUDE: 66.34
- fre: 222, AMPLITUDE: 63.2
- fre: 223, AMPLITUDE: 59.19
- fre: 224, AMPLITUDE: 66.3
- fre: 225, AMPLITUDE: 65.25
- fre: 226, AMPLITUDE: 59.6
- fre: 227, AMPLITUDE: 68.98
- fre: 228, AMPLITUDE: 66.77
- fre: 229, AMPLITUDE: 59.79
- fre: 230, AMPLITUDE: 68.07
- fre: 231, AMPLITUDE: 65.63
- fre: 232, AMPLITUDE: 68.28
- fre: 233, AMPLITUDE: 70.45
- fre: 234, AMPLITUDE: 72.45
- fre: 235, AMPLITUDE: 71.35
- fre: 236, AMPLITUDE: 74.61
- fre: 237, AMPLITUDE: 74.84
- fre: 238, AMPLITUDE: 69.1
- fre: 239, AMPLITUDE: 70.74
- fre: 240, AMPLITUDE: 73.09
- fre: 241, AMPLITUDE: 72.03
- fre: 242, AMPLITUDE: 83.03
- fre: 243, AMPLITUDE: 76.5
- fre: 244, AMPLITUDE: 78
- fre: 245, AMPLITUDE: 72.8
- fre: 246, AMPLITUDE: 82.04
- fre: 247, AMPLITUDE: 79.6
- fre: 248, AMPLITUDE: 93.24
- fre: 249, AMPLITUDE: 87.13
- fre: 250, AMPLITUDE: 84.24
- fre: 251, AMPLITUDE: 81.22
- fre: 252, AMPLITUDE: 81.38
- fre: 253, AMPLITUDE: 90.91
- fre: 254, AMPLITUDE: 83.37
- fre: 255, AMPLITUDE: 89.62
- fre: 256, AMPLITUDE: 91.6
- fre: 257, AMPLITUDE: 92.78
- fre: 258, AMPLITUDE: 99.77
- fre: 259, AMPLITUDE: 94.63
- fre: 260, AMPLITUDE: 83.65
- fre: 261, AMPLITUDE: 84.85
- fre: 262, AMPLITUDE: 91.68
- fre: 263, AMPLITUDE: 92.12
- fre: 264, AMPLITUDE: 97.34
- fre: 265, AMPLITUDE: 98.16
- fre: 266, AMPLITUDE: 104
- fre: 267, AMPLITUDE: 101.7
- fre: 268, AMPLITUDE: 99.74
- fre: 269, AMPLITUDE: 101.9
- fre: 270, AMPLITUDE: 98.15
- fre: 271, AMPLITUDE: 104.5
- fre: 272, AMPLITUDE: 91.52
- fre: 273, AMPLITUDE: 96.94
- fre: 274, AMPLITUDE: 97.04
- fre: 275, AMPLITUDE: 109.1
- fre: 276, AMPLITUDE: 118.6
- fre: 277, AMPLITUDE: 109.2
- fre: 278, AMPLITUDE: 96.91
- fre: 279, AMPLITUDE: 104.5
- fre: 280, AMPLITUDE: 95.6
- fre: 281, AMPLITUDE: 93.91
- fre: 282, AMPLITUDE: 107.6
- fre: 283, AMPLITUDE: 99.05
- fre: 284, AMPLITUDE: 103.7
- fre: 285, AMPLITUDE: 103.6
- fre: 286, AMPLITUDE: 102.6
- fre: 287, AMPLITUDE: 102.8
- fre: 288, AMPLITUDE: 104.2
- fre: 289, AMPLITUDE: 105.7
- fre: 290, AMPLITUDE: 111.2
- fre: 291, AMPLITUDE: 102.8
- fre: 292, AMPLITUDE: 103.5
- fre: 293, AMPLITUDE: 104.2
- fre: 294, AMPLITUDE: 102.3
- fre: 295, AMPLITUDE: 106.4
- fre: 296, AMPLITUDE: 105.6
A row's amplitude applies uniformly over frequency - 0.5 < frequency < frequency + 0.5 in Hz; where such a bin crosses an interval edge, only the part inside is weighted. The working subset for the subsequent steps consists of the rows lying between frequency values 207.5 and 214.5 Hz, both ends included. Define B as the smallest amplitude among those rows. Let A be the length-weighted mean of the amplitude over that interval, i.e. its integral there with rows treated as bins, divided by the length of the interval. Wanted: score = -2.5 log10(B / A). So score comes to 0.048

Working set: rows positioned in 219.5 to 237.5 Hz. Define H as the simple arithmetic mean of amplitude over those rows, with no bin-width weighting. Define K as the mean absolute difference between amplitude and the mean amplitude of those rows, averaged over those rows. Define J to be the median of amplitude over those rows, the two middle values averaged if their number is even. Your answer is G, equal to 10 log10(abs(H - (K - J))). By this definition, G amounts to 21.1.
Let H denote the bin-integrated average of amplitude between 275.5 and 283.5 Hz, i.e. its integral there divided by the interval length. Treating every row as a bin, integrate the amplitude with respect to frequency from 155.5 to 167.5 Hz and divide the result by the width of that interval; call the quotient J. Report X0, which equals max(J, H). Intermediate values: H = 103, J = 88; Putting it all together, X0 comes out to 103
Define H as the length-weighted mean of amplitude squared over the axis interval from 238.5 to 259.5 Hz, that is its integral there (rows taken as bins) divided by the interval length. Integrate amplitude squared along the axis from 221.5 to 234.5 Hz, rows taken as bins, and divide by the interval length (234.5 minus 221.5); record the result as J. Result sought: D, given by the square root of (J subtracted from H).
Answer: 52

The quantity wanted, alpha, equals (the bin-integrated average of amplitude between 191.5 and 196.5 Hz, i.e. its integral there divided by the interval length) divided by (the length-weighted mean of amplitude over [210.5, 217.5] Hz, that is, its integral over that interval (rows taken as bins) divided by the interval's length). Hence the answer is 0.73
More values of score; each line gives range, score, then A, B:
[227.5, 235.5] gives 0.137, 68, 59.79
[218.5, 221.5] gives 0.043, 63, 60.47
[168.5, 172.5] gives 0.044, 79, 75.48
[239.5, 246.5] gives 0.069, 77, 72.03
